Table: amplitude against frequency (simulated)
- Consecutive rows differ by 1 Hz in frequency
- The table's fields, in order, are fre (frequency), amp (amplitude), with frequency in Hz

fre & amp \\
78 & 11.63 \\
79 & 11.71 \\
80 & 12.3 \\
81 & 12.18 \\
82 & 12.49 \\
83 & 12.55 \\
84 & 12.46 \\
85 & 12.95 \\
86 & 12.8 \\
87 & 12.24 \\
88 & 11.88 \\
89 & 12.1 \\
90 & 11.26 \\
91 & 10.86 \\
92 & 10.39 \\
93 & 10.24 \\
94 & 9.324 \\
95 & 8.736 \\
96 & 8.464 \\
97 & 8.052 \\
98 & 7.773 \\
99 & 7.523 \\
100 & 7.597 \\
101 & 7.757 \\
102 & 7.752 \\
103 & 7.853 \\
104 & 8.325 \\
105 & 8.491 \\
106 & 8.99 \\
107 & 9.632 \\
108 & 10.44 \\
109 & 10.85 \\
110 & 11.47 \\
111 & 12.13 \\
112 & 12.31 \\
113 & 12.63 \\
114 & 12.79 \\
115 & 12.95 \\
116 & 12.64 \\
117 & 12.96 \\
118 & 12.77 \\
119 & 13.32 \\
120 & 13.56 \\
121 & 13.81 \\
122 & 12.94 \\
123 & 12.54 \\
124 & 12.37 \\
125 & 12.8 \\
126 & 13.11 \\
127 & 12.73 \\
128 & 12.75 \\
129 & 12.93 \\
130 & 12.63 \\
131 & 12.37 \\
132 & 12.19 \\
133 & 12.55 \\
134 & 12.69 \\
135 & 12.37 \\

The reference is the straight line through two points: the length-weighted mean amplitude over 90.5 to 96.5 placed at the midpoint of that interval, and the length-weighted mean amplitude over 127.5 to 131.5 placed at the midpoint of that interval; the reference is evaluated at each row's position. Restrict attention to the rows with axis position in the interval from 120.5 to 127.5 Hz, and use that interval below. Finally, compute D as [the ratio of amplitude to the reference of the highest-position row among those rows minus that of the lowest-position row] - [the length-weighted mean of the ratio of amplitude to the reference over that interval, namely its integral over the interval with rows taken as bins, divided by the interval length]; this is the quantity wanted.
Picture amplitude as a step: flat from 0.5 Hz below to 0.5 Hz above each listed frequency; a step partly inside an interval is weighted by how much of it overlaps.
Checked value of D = -1.19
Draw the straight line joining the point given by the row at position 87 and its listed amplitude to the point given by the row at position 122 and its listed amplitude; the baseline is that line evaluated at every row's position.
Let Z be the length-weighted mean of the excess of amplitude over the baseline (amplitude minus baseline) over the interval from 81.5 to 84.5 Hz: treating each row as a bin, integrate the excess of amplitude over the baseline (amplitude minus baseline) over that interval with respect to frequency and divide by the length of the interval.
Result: 0.3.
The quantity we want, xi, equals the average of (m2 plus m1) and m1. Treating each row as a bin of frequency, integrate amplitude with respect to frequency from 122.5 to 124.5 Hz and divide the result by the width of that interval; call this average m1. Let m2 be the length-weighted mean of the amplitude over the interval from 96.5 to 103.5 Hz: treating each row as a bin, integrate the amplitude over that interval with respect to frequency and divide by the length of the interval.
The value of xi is 16.3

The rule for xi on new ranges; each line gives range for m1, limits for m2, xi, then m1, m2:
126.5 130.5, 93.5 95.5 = 17.3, 12.8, 9.0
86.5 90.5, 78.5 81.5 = 17.9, 11.9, 12.1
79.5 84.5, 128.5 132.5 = 18.7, 12.4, 12.5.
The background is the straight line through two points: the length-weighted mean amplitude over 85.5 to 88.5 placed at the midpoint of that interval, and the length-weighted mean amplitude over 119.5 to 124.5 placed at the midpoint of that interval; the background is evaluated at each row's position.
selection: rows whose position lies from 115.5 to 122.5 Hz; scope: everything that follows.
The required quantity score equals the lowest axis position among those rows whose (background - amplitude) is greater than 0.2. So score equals 116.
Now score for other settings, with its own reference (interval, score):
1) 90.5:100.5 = 91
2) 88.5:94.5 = 89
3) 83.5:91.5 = 88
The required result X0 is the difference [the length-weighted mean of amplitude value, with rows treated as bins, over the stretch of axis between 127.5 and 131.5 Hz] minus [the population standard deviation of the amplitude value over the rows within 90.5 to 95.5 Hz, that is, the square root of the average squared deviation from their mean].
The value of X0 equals 11.90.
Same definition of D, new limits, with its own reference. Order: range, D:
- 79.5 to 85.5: -1.42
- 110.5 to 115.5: -1.07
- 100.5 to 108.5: -0.61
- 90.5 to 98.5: -1.32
